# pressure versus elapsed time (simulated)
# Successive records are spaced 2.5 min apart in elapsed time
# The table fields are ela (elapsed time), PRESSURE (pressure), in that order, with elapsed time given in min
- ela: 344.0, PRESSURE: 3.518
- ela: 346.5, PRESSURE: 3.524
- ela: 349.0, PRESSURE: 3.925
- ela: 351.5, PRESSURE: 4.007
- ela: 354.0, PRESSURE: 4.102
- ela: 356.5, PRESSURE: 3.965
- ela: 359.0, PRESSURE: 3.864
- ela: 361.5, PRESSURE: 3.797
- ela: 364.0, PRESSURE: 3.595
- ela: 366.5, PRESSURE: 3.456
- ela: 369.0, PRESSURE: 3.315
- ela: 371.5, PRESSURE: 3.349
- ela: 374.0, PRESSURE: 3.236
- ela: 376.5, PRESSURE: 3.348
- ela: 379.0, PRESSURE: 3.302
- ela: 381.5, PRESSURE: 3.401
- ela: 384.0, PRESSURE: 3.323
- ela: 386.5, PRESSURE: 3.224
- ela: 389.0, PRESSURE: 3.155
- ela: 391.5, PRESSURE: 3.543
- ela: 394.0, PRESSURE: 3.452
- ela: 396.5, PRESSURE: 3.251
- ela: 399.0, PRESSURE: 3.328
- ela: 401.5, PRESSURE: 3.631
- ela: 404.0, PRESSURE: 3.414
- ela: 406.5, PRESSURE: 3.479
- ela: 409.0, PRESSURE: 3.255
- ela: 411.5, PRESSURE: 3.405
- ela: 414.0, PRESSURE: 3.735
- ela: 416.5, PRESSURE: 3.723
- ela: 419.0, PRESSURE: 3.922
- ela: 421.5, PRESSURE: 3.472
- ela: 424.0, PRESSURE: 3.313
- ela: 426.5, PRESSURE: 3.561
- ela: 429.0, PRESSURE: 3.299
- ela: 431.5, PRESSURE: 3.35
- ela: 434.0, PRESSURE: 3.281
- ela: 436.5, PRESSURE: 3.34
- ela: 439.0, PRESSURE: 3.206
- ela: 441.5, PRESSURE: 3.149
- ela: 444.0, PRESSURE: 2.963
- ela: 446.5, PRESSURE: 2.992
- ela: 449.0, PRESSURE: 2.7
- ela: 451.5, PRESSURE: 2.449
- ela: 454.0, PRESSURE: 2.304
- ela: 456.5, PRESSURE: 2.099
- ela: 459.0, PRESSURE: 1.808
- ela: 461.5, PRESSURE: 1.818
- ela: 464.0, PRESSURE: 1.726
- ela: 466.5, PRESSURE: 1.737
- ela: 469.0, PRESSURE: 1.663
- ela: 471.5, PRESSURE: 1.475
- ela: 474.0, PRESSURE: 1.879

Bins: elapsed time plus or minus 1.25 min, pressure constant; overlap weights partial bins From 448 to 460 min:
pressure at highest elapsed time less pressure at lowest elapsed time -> -0.9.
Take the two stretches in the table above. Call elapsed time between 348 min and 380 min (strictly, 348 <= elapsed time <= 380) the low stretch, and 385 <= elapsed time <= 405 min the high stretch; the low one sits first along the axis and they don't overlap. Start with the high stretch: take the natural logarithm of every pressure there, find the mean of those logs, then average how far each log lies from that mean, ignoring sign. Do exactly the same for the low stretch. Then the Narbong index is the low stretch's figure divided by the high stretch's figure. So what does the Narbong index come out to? 1.9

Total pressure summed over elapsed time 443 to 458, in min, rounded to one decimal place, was 15.5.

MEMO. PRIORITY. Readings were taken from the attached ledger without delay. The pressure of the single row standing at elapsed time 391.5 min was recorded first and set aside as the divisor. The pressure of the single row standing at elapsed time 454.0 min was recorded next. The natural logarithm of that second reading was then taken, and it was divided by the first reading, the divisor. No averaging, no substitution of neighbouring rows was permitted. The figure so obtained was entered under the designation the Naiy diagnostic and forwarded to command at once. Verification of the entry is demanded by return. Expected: 0.24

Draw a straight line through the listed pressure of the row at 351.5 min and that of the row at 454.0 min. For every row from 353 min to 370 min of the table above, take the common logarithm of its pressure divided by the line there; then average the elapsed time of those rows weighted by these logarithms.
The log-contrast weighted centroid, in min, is 369.1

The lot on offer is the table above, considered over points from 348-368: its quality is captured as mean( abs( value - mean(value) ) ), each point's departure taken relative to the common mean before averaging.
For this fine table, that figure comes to 0.17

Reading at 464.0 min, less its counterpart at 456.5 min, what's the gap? -0.37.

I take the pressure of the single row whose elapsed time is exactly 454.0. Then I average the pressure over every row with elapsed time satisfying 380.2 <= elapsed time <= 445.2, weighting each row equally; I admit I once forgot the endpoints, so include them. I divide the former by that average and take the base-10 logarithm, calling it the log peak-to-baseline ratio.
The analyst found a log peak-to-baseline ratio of -0.17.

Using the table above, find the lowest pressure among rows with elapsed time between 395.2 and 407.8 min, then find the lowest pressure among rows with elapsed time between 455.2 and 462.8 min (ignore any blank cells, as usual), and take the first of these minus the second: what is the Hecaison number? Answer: 1.4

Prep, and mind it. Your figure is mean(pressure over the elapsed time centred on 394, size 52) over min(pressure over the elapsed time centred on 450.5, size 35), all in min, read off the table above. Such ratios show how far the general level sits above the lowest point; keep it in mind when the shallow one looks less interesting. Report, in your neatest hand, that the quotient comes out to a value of 2.0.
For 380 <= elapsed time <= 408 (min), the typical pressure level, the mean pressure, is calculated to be 3.38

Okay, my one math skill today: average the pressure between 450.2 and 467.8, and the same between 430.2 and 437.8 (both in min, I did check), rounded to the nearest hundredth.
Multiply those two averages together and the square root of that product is 2.57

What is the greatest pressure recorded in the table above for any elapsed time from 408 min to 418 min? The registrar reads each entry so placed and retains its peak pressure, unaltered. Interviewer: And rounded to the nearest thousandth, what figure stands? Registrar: 3.735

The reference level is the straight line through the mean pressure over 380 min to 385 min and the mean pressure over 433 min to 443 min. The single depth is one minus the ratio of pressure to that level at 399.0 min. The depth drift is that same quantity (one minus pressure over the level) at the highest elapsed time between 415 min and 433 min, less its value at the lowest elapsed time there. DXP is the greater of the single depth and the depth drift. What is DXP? 0.10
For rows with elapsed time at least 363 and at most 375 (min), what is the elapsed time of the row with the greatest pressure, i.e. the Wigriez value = 364.0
